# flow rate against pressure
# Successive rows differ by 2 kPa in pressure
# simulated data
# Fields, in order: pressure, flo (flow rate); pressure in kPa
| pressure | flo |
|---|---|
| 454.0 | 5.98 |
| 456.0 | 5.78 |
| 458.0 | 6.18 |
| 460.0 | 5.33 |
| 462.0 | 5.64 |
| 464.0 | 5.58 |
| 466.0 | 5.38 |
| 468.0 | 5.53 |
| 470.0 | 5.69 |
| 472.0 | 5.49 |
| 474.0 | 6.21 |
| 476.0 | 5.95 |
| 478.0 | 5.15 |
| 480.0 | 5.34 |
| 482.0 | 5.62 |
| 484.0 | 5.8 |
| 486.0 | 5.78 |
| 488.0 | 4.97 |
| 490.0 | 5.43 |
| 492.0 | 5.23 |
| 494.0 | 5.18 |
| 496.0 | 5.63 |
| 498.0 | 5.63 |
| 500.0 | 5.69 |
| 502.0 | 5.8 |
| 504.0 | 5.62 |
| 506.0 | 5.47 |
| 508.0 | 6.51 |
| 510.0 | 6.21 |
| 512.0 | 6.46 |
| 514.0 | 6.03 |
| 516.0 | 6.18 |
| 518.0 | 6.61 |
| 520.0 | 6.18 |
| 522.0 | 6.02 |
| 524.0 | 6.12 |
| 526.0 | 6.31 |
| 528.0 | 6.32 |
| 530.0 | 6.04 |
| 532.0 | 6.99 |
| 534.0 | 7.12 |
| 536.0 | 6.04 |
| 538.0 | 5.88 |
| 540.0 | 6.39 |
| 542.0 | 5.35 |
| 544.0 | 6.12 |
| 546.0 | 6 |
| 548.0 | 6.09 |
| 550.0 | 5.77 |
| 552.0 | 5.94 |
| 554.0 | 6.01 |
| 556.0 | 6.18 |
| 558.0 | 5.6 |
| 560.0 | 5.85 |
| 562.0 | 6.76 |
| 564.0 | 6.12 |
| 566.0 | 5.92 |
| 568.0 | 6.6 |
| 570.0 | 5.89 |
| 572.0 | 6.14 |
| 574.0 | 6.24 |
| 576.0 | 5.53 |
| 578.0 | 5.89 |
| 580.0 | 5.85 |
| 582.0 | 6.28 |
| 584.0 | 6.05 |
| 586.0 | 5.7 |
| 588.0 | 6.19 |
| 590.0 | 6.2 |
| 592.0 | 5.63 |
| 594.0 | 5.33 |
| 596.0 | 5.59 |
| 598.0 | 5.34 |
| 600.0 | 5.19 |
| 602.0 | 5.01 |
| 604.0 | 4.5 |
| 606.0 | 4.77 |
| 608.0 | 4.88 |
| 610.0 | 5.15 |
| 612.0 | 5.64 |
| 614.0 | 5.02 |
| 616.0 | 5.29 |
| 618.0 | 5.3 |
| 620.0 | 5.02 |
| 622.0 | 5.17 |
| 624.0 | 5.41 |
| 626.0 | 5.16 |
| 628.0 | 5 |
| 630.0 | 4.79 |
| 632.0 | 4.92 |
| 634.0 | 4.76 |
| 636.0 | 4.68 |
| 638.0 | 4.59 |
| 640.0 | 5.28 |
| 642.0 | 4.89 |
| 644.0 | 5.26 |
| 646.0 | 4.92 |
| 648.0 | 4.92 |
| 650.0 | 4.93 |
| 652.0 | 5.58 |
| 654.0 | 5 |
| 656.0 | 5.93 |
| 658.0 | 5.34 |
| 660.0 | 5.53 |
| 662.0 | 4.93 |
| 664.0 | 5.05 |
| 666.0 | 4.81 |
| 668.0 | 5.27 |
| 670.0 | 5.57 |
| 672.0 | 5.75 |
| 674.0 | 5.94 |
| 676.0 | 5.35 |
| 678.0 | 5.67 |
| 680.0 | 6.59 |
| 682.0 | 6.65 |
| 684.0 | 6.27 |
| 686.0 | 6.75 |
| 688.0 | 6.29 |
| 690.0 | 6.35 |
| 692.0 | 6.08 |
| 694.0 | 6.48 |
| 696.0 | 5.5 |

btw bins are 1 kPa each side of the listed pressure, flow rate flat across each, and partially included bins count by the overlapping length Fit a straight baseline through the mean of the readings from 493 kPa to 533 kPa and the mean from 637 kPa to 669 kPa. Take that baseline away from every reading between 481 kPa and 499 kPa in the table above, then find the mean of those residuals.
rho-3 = -0.73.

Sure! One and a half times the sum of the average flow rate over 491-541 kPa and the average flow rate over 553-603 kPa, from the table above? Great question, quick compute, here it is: 17.9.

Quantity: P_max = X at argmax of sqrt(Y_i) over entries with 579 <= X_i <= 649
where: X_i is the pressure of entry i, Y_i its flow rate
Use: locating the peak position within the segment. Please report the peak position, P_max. 582.0 kPa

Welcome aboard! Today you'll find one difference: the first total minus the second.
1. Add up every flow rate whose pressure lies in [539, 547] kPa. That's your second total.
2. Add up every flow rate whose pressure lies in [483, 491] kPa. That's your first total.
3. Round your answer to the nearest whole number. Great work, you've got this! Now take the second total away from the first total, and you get -2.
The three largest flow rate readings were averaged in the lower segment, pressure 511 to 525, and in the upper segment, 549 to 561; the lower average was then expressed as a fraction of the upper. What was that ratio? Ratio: 1.06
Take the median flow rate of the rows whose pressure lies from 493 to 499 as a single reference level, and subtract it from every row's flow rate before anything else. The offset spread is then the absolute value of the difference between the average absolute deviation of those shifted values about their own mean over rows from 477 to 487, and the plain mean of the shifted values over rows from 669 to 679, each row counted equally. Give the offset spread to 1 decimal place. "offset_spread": 0.2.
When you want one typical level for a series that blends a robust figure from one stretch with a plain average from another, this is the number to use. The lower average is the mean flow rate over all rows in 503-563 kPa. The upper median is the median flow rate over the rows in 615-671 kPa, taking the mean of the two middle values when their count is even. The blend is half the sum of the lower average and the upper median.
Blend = 5.59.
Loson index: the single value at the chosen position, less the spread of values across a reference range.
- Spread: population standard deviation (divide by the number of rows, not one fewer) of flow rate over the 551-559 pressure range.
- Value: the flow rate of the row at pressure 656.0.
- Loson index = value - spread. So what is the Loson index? 5.7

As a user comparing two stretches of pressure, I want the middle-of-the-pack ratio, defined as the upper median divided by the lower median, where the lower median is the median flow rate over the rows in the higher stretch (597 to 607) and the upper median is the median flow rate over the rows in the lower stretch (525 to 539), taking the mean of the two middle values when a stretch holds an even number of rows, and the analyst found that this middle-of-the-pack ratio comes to 1.26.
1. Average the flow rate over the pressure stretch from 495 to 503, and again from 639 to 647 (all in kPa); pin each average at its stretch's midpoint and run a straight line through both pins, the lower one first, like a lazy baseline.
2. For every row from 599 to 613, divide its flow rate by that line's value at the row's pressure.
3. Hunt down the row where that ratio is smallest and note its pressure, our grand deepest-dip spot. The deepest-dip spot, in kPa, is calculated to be 604.0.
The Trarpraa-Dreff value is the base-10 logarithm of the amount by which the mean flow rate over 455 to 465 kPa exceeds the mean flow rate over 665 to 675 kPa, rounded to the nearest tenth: -0.6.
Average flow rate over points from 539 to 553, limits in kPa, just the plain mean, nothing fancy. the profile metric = 6.0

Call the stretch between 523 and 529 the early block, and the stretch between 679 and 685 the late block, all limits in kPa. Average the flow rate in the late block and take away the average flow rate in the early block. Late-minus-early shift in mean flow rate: 0.25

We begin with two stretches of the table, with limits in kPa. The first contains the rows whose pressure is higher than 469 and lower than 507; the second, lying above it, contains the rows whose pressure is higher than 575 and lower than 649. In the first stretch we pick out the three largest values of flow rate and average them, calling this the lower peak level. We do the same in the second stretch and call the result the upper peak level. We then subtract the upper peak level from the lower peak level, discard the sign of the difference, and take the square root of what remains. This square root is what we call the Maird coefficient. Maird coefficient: 0.49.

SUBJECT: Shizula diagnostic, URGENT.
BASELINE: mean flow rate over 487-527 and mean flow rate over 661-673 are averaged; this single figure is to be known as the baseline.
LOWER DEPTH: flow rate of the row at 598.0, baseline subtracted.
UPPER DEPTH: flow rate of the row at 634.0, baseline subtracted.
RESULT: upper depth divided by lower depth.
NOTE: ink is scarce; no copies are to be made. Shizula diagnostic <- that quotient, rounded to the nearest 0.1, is 3.8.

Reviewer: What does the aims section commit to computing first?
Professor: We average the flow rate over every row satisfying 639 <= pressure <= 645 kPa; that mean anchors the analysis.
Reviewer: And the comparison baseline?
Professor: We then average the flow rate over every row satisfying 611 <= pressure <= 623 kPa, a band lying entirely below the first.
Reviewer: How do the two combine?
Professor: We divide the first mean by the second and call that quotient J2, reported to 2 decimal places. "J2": 0.98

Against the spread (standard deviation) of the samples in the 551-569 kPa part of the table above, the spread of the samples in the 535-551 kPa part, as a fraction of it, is 0.83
